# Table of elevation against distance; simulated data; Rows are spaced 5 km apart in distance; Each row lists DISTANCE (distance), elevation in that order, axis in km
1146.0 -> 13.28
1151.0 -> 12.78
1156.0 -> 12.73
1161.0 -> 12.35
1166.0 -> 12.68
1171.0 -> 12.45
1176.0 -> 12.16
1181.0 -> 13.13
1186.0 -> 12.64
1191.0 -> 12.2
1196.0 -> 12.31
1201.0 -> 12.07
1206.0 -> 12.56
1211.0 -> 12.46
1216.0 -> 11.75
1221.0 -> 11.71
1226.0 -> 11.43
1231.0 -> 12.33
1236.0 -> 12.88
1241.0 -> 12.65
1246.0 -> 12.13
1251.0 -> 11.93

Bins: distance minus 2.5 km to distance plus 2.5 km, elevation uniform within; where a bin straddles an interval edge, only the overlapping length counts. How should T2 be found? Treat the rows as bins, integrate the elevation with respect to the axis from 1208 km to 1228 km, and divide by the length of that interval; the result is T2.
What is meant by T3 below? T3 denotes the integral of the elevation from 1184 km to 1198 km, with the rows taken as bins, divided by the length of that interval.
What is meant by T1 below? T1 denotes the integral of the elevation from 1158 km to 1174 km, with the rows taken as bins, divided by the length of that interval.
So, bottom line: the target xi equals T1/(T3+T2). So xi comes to 0.515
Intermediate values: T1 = 12.49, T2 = 11.9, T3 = 12.4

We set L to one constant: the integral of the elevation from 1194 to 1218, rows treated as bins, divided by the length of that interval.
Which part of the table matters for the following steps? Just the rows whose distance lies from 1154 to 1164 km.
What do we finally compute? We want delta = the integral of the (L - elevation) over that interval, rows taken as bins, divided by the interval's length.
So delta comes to -0.30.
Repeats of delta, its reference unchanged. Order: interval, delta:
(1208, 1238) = 0.15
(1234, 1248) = -0.32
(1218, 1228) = 0.65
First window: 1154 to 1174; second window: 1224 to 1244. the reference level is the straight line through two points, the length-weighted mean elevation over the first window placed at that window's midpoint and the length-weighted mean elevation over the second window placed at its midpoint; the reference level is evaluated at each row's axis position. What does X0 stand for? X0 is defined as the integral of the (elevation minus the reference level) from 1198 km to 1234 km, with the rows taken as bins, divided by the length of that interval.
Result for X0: -0.33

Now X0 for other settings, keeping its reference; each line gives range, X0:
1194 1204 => -0.24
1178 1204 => 0.00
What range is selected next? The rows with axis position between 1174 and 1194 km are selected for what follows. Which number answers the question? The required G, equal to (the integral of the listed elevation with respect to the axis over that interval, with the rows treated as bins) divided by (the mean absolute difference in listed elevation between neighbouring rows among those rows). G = 396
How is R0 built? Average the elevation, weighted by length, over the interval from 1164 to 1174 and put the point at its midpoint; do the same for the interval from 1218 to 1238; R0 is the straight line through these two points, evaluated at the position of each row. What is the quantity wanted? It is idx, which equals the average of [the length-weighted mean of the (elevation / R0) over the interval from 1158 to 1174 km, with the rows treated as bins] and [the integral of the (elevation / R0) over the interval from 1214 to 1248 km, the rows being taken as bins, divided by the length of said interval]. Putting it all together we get 1.00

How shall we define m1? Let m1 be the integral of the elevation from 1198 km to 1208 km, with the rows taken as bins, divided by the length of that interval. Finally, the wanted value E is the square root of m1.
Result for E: 3.51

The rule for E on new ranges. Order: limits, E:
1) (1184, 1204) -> 3.51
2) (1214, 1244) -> 3.48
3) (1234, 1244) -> 3.57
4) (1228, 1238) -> 3.54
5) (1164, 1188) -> 3.55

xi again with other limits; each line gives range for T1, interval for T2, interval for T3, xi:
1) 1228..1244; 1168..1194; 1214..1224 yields 0.519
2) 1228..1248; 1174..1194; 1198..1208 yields 0.502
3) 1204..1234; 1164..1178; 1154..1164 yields 0.482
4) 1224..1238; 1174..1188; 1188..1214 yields 0.489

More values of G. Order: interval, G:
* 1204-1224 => 854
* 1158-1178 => 877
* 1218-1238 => 418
